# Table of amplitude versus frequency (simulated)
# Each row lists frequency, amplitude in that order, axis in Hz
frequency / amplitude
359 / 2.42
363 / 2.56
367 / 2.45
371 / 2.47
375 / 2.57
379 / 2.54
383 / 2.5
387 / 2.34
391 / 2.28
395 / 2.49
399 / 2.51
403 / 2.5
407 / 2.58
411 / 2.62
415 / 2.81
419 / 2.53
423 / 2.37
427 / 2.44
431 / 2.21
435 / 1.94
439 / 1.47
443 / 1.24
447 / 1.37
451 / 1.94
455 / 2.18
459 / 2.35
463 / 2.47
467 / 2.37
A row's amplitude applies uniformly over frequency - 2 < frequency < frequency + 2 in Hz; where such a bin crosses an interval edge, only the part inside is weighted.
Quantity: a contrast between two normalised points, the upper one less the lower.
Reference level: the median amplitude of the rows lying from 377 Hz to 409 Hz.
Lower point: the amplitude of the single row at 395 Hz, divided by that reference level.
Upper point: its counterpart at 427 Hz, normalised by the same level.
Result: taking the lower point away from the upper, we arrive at 0.0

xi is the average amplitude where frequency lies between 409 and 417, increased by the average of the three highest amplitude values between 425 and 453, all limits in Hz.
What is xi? 4.91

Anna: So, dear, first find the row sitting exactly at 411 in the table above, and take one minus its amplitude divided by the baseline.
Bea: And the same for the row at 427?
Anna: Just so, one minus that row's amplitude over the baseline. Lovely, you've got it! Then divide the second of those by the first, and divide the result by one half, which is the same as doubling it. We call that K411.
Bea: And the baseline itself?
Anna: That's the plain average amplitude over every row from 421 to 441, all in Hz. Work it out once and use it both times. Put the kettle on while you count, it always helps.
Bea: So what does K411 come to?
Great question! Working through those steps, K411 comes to 1.3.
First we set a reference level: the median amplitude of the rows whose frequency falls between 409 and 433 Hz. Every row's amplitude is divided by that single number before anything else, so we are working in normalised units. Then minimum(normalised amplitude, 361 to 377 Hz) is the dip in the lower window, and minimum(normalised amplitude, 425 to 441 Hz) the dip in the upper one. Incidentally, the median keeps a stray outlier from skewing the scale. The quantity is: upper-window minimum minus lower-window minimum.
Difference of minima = -0.39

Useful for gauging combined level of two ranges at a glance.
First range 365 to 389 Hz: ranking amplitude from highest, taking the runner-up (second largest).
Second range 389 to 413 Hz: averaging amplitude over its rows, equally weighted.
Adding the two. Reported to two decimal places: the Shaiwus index 5.04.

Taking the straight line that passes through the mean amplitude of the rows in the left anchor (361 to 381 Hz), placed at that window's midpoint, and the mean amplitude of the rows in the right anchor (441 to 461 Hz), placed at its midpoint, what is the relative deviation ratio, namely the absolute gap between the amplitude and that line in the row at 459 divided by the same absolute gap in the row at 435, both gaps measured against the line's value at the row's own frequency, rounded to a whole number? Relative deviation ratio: 37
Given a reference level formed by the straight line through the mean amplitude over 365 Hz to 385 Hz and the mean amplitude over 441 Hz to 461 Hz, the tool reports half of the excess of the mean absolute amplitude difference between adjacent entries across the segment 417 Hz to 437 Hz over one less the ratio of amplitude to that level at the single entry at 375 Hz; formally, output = 0.104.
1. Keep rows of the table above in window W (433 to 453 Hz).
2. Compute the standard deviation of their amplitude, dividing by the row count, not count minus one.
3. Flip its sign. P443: -0.29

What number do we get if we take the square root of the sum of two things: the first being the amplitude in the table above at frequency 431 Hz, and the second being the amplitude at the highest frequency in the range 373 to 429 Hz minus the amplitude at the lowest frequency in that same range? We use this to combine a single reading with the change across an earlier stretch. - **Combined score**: 1.44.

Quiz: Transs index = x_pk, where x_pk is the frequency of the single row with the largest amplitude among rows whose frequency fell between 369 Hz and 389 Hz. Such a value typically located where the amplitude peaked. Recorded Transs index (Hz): 375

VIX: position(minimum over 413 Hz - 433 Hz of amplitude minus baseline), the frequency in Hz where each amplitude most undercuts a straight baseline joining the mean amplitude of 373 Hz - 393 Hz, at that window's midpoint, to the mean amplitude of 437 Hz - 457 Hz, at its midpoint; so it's 431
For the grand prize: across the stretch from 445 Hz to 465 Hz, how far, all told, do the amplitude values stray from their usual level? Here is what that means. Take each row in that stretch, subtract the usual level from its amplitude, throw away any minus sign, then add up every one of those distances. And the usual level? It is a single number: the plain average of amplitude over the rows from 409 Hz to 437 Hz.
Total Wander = 1.9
